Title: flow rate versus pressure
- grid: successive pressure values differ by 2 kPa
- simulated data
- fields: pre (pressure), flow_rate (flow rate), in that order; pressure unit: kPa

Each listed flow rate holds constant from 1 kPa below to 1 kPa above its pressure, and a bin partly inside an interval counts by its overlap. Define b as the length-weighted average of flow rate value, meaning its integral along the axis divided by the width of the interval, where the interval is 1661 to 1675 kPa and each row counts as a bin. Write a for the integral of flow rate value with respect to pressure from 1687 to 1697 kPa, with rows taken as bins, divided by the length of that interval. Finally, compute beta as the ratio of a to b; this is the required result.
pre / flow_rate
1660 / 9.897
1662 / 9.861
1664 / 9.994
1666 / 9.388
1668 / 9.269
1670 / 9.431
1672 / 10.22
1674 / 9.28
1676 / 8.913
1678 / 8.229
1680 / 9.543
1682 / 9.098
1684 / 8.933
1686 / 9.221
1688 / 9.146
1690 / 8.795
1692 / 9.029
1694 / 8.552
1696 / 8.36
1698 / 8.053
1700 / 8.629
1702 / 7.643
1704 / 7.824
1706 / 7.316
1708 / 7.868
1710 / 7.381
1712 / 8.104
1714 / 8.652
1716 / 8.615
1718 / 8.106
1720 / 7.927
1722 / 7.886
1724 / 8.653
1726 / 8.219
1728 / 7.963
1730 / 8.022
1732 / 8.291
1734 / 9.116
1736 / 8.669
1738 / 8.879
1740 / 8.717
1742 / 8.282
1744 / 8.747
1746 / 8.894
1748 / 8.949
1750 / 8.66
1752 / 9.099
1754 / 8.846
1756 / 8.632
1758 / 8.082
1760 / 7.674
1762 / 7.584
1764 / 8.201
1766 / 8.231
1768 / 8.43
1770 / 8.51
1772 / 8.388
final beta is 0.91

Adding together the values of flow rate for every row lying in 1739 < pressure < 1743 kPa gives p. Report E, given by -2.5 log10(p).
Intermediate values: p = 17.0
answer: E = -3.08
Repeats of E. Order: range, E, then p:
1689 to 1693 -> -3.13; 17.8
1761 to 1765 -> -3.00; 15.8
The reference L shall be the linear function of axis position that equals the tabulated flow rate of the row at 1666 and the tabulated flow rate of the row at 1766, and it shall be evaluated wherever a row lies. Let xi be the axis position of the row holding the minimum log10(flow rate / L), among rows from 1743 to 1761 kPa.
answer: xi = 1760 kPa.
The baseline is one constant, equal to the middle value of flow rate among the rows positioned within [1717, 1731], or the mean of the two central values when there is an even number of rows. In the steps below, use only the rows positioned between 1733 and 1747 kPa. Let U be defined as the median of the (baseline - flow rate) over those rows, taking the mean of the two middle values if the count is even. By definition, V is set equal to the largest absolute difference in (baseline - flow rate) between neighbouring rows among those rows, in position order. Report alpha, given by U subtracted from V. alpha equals 1.2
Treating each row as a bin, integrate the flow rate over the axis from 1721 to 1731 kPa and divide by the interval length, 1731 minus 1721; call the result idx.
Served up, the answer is 8.15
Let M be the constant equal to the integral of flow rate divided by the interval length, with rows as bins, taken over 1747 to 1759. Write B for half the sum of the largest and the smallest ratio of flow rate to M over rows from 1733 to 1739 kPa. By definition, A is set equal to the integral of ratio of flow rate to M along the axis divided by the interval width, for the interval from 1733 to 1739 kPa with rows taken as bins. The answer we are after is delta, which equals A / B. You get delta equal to 0.999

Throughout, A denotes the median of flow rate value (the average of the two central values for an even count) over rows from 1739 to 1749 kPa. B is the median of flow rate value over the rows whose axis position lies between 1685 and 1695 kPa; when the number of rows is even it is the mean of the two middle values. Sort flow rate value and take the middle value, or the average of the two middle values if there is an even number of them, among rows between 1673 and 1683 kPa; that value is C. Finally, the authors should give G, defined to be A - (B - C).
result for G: 8.8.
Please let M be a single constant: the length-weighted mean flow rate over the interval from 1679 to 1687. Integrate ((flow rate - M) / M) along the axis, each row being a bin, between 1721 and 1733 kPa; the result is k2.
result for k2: -1.3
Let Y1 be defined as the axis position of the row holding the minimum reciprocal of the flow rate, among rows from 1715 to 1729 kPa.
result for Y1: 1724 kPa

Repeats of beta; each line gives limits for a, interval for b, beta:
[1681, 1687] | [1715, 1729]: 1.11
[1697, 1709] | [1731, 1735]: 0.91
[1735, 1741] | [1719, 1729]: 1.08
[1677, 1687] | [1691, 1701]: 1.06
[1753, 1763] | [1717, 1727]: 1.00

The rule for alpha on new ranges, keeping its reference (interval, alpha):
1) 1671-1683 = 2.5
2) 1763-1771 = 0.5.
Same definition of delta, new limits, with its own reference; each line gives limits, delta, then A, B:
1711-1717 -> 1.009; 0.97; 0.96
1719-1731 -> 0.981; 0.93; 0.95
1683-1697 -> 1.008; 1.02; 1.01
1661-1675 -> 0.989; 1.11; 1.12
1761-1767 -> 1.012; 0.92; 0.91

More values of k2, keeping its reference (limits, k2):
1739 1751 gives -0.6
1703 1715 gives -1.7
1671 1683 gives 0.0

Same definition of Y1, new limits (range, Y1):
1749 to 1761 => 1752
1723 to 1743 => 1734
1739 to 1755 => 1752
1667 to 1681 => 1672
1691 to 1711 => 1692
